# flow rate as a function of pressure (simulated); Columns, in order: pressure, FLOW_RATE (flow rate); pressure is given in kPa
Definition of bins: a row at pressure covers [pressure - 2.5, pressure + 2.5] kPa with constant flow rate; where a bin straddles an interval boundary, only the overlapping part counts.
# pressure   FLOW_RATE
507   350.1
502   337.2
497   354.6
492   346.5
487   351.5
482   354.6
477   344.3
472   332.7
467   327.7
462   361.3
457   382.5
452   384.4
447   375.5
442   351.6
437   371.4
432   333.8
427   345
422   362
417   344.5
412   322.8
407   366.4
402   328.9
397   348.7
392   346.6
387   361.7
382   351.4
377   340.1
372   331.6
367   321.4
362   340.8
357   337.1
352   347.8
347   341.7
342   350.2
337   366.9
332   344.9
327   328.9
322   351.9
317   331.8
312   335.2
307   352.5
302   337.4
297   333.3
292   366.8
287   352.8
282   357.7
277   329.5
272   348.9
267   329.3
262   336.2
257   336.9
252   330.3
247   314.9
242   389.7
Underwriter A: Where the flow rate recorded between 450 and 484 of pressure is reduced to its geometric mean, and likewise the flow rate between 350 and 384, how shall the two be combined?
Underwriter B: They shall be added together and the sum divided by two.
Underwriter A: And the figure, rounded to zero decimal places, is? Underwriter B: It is 347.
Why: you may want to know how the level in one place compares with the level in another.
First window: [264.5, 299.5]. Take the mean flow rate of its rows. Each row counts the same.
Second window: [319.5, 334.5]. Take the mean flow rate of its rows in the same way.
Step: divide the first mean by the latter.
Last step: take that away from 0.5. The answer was -0.510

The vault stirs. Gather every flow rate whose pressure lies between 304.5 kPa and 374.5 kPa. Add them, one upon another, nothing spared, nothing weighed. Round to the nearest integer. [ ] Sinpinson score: 4783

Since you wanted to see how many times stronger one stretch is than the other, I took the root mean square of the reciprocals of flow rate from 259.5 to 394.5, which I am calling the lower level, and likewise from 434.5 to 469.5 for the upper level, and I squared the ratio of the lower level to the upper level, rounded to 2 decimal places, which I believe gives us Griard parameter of 1.12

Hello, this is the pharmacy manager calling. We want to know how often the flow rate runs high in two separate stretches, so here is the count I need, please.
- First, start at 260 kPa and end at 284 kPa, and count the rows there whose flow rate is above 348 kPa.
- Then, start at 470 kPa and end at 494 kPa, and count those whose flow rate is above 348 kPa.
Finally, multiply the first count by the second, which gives 4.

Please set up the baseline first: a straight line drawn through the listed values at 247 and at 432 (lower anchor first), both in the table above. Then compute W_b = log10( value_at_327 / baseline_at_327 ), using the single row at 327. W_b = 0.01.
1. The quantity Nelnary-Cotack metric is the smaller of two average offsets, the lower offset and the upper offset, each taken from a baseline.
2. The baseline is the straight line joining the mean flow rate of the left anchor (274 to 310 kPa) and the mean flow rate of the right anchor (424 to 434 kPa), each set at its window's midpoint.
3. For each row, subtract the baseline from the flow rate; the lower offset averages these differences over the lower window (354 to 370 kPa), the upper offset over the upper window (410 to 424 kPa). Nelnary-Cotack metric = -10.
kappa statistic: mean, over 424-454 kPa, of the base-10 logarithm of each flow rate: 2.56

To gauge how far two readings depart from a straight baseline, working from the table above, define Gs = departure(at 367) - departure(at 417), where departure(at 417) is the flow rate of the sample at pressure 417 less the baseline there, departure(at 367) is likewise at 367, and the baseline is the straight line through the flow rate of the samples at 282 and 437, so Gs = -19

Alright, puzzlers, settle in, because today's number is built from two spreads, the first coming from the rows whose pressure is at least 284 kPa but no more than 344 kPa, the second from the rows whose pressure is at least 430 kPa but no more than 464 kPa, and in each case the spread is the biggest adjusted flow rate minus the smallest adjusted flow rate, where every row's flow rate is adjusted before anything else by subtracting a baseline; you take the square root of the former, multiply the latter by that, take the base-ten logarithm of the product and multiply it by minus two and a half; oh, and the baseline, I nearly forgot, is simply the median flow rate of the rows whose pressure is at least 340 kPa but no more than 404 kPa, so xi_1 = -6.24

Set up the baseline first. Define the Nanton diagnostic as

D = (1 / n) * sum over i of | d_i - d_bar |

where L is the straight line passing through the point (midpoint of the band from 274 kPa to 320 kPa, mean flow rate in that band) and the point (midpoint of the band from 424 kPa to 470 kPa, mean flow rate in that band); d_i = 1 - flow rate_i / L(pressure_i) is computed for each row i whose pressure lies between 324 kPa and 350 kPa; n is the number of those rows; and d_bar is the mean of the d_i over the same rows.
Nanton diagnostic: 0.027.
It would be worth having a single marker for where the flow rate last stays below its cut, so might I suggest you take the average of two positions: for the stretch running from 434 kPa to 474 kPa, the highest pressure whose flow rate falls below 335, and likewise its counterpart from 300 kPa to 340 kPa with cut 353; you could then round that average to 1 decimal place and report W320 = 402.0 kPa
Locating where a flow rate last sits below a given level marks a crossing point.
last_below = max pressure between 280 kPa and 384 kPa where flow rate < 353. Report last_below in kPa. 382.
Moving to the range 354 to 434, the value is 432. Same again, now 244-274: 272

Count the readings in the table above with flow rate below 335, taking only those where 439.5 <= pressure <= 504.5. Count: 2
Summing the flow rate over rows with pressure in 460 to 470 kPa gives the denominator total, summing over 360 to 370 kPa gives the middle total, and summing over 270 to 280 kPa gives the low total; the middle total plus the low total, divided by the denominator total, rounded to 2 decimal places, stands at 1.95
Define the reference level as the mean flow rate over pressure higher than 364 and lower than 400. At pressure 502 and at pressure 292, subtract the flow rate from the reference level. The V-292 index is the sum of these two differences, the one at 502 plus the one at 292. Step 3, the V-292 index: -18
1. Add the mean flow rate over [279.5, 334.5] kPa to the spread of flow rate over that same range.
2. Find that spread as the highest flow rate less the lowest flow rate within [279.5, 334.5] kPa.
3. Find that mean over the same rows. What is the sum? 383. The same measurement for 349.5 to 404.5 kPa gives 382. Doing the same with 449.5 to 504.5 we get 409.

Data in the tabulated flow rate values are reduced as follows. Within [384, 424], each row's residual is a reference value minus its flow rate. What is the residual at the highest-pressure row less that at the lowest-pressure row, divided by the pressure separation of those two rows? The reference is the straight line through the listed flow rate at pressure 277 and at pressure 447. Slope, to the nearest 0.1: 0.3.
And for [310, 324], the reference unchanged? -1.4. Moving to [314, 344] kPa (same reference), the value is -0.5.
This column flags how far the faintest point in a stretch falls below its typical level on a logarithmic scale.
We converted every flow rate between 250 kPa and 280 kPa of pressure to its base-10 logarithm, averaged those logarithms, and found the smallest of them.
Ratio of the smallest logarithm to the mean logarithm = 0.997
